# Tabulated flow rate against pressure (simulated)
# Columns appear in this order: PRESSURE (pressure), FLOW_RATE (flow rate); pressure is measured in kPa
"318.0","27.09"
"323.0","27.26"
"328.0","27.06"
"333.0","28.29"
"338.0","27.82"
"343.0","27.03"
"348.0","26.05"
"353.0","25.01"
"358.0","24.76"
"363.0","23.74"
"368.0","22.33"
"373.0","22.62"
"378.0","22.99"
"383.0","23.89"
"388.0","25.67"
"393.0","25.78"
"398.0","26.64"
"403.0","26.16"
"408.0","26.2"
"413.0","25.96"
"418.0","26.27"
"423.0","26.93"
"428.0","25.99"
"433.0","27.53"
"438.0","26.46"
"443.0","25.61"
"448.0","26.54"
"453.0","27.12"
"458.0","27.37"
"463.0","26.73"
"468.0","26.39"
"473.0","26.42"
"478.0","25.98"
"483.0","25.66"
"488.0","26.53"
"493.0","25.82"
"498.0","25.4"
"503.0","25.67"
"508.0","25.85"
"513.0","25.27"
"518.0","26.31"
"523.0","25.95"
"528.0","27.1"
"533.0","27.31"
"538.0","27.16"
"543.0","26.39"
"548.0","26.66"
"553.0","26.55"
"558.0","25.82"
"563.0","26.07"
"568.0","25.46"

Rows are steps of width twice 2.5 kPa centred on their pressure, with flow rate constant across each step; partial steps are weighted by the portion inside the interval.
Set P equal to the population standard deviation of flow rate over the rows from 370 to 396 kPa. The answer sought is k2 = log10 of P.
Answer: 0.12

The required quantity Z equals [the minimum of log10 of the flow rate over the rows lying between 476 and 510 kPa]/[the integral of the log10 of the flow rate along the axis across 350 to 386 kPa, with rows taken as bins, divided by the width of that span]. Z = 1.02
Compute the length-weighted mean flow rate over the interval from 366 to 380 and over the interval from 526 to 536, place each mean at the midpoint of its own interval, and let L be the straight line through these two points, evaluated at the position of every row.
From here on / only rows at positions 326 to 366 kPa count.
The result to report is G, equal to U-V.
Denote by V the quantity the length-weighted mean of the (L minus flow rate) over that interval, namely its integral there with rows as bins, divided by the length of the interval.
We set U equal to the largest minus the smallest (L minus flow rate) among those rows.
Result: 9.7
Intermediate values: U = 5.4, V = -4.3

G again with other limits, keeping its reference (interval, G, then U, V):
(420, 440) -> 3.8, 1.4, -2.4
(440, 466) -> 3.0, 1.3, -1.7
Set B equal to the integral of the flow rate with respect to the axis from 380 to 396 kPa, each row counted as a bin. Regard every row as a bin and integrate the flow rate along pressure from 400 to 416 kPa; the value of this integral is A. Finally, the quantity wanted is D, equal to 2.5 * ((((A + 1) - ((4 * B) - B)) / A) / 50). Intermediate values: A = 418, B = 402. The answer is -0.094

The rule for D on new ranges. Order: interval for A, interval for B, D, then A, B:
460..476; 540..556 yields -0.100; 424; 424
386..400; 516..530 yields -0.102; 364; 370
